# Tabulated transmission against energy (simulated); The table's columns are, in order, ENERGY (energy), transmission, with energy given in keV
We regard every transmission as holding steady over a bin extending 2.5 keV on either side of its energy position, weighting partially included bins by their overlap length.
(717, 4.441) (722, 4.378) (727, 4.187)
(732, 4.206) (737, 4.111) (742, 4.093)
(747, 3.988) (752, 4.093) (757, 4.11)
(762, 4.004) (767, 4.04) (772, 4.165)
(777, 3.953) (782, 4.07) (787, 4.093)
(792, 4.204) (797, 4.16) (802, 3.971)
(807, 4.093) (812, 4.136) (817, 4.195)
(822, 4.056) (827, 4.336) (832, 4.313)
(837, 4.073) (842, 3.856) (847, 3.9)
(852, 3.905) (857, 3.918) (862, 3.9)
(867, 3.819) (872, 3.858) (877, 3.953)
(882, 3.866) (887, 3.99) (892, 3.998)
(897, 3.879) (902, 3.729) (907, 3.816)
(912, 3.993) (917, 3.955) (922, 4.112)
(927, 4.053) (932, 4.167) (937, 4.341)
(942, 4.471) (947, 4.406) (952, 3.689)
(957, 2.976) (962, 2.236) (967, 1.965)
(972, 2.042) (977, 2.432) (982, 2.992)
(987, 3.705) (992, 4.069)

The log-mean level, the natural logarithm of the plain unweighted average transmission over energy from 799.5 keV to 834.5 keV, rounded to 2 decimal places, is 1.42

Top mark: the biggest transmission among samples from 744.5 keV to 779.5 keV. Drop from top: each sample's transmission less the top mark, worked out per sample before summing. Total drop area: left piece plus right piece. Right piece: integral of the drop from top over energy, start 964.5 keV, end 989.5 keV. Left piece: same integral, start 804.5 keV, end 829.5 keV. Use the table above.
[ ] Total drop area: -38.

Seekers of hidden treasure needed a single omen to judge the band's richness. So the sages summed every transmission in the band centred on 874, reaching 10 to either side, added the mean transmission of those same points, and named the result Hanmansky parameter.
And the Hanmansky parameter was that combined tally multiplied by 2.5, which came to 48.4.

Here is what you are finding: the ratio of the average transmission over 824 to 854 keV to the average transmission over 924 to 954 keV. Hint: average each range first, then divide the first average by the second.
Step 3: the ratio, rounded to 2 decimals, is 0.97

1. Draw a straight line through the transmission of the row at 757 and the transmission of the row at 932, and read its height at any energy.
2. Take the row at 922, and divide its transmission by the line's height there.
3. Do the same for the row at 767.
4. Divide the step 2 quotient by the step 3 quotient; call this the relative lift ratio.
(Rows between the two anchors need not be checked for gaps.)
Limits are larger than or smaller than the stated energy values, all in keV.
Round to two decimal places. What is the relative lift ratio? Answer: 1.01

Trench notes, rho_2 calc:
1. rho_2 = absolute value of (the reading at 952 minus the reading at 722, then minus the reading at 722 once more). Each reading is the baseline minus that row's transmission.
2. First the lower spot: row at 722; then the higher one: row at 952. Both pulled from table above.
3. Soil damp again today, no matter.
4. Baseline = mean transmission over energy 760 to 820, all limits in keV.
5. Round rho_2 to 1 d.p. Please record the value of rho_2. 1.0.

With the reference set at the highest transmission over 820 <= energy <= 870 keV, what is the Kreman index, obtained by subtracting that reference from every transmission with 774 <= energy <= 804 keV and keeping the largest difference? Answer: -0.13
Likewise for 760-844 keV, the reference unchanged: 0.00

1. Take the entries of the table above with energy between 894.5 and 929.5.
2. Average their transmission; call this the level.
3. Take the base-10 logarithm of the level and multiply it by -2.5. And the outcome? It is -1.49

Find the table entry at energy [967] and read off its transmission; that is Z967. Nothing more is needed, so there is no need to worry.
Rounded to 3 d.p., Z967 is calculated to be 1.965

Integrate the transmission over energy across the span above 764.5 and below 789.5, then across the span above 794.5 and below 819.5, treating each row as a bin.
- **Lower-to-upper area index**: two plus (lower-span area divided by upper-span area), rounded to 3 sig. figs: 2.99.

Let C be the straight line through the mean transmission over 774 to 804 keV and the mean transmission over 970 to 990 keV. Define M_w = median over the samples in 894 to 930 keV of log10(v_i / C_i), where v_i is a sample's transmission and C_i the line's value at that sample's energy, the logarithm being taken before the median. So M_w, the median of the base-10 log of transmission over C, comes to 0.09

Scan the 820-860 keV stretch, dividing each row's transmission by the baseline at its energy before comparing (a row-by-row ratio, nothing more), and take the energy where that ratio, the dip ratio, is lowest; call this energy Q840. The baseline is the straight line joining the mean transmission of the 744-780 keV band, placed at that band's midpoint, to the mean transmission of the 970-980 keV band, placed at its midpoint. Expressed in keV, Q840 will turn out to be 842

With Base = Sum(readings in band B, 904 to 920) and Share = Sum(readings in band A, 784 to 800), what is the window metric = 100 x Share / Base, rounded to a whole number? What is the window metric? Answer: 106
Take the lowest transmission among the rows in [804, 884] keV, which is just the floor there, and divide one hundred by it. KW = 26.2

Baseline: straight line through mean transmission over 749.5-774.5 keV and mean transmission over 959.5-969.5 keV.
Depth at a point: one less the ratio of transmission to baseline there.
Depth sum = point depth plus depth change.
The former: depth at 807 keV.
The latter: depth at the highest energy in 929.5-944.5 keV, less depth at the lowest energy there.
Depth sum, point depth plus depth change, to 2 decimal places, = -0.33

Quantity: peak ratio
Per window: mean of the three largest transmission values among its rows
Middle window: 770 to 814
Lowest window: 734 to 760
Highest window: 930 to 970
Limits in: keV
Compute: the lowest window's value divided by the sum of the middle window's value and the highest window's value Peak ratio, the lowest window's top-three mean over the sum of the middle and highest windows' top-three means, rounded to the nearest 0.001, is 0.478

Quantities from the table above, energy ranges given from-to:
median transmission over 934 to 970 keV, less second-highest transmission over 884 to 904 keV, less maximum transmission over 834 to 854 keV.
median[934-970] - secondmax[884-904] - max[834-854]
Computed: -4.4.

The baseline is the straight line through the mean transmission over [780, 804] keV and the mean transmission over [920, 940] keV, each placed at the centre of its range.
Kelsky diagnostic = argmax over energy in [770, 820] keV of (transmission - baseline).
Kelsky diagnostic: 792 keV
